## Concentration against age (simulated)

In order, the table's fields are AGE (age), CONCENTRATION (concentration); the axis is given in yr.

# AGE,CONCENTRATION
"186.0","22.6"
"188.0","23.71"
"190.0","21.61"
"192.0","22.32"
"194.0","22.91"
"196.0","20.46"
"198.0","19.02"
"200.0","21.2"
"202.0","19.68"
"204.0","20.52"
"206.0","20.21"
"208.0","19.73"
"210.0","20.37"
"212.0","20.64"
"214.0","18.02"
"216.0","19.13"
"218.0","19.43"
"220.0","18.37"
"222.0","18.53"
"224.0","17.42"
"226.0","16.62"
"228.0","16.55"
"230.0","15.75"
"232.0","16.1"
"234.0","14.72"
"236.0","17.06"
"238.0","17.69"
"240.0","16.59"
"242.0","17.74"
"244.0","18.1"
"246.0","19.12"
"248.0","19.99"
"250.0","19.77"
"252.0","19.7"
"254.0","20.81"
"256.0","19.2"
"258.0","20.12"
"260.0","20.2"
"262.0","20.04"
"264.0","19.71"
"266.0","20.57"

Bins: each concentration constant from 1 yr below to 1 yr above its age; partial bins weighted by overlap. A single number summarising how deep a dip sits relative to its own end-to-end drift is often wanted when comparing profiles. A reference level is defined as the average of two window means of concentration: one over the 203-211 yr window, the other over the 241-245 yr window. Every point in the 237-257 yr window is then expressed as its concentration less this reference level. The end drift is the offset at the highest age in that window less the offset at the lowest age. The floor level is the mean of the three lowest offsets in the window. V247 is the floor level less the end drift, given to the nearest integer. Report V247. -3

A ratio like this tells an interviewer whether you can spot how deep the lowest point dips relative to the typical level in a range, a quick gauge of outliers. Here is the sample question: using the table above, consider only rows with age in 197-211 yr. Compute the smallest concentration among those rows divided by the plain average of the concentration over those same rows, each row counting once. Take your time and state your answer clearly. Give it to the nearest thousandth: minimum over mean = 0.946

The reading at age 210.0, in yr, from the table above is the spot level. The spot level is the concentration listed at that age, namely 20.37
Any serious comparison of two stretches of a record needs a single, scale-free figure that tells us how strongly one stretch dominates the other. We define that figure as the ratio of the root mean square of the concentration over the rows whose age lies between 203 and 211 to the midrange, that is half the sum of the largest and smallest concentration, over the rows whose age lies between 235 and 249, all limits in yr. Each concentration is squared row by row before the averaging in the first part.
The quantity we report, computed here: 1.10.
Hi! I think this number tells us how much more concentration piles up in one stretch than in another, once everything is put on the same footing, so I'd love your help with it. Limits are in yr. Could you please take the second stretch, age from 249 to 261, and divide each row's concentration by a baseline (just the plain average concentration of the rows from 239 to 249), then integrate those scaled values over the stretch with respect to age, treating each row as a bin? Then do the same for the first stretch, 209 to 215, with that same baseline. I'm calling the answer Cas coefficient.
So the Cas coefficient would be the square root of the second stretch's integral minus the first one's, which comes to 2.6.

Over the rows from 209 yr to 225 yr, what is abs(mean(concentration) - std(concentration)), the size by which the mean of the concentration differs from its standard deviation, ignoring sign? 18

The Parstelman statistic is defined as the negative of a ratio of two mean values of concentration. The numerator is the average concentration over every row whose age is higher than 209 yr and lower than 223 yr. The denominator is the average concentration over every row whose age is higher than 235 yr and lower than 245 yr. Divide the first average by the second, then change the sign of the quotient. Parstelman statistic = -1.10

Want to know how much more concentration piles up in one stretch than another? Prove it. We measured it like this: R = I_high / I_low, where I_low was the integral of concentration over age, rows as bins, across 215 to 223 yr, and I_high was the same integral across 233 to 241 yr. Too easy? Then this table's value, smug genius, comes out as 0.88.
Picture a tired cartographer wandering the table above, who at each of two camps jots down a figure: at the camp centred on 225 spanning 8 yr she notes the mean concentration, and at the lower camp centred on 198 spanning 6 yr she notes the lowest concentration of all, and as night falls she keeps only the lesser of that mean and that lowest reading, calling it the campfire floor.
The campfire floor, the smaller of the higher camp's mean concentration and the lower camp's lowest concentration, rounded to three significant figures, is 17.3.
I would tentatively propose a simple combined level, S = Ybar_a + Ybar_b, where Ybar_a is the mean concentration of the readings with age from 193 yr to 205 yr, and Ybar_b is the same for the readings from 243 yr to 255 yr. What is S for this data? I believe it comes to 40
